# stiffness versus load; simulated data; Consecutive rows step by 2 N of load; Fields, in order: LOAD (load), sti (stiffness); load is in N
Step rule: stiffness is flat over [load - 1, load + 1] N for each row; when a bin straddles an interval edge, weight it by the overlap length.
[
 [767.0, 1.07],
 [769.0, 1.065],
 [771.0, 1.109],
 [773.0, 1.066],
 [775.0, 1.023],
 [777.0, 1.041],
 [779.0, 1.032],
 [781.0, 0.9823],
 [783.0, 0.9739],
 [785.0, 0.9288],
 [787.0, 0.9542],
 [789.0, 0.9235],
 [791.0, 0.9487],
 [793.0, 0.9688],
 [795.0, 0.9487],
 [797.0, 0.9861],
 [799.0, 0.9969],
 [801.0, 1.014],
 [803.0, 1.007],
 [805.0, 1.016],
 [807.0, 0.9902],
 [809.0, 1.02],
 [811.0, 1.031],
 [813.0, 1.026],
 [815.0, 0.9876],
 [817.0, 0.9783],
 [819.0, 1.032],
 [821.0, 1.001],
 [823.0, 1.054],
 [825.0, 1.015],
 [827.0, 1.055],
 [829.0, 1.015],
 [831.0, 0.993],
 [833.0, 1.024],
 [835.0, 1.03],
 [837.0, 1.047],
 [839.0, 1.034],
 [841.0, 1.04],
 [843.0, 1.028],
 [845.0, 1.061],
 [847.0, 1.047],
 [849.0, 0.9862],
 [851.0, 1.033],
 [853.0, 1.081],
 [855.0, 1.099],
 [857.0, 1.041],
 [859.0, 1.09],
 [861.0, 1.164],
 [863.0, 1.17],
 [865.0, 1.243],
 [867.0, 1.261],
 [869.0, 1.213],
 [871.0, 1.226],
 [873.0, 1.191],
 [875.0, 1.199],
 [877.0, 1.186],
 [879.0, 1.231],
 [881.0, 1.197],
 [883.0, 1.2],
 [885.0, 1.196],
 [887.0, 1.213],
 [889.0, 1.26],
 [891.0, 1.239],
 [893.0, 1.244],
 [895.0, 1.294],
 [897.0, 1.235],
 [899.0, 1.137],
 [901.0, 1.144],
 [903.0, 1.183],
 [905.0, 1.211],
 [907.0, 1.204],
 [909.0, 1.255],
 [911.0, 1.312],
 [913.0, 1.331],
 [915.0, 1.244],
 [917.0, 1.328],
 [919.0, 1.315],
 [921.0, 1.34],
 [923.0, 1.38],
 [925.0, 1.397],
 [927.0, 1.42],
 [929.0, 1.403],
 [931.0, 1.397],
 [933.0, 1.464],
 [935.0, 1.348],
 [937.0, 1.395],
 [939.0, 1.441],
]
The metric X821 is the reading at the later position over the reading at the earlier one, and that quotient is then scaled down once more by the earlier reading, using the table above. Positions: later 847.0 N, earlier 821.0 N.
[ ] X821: 1.04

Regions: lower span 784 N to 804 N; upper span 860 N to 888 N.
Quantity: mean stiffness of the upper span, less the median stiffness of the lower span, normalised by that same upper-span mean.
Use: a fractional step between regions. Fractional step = 0.20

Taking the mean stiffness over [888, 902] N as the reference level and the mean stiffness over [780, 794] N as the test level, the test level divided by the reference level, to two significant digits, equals 0.78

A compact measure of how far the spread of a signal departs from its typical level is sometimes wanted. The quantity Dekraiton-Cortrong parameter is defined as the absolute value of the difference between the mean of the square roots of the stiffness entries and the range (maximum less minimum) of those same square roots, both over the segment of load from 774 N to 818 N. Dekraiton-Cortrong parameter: 0.94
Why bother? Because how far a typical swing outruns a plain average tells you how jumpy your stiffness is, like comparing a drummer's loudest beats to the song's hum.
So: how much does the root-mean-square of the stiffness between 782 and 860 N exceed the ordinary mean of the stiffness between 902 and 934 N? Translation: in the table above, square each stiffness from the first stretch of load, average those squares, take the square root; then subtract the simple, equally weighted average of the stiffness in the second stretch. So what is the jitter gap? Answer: -0.31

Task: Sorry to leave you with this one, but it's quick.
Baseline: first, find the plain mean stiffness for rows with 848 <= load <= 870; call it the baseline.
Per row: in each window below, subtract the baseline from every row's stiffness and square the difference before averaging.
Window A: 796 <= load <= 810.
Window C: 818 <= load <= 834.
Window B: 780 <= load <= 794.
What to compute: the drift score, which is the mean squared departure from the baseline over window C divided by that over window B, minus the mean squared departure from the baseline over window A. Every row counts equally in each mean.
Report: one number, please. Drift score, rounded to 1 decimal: 0.3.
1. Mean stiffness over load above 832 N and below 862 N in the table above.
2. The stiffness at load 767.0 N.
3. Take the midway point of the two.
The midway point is 1.06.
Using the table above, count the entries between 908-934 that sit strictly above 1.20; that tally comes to 13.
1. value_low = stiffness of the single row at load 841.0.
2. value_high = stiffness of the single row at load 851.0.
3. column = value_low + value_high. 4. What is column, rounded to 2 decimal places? 2.07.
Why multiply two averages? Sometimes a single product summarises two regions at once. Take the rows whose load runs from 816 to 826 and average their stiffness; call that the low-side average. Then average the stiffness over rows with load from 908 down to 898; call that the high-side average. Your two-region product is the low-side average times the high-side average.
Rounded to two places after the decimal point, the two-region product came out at 1.19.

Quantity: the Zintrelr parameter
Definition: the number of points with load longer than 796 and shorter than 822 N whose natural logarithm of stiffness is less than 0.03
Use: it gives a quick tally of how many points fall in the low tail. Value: 11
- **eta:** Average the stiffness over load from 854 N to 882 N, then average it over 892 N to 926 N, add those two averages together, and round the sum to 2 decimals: 2.45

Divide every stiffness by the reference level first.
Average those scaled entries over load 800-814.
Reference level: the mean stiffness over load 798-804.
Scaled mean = 1.01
